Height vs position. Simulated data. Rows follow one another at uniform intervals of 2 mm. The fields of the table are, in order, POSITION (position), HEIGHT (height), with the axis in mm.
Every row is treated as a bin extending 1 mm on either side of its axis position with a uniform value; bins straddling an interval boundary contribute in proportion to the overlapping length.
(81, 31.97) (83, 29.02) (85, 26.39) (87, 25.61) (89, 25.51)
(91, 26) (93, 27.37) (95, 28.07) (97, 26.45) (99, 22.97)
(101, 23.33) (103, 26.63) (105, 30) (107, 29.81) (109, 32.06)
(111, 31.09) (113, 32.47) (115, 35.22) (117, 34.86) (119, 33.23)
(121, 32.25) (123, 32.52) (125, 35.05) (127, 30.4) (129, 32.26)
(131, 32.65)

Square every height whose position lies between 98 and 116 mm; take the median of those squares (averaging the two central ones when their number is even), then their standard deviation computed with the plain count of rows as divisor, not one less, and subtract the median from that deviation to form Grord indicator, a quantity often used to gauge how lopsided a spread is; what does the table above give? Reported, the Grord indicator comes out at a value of -675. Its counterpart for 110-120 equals -1003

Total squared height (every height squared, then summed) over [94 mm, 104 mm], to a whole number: 3269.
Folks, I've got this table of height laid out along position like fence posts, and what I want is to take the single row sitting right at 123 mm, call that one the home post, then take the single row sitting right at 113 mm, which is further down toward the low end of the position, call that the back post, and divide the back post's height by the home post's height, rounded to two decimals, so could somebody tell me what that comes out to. 1.00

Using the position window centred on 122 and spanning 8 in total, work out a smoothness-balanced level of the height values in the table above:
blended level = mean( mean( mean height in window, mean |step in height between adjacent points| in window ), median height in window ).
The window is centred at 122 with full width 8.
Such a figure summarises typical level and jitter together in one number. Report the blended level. 25.1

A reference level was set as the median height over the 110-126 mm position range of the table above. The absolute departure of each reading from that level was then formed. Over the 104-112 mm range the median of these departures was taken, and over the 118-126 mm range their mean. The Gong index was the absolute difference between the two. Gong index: 1.5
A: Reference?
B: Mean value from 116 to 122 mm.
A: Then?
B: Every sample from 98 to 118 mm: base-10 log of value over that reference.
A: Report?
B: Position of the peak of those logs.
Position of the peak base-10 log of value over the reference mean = 115 mm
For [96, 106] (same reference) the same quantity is 105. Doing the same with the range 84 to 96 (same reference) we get 95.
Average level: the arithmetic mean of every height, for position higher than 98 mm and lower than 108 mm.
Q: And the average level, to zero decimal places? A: 27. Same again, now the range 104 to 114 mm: 31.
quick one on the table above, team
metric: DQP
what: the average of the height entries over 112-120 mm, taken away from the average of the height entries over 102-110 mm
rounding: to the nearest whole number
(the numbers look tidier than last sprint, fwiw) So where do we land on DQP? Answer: -4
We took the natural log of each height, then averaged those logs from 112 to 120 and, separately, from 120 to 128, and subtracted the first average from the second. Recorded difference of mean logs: -0.04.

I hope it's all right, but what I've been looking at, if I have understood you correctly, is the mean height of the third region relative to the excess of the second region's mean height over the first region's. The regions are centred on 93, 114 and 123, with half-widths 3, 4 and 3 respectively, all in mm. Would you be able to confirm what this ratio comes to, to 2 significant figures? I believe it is 5.3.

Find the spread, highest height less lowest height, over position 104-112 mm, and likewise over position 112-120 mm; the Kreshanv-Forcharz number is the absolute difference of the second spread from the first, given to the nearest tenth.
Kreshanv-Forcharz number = 0.5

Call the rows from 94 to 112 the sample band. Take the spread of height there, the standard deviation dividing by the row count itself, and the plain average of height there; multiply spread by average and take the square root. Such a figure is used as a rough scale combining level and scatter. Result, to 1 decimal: 9.2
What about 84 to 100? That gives 6.1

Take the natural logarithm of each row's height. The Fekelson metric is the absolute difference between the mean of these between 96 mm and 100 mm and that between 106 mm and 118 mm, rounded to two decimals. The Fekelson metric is 0.28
